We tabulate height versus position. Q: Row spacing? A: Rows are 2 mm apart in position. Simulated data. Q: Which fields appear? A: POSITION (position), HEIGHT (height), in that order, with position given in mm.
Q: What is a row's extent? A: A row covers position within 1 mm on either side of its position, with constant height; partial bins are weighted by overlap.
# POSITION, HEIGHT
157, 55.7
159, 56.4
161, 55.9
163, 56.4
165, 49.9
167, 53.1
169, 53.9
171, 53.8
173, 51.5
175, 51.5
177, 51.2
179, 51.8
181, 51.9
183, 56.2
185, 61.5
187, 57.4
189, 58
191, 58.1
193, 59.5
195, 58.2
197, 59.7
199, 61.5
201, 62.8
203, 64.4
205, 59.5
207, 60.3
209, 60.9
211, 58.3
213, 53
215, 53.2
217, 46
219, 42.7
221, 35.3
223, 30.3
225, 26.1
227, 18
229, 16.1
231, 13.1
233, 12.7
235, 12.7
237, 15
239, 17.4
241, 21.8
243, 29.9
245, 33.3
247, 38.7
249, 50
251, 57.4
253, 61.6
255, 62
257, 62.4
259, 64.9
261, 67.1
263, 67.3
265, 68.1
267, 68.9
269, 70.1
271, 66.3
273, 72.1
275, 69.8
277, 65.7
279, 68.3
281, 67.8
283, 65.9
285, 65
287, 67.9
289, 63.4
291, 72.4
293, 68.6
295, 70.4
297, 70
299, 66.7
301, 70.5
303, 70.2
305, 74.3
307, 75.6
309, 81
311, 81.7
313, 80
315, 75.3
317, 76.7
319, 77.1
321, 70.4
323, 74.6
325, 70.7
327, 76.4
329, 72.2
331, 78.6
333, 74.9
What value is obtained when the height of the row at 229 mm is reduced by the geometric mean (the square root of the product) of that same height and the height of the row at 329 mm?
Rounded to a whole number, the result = -18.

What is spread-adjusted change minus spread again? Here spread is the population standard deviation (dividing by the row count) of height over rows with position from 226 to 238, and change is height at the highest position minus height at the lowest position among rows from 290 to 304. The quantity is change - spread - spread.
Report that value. -6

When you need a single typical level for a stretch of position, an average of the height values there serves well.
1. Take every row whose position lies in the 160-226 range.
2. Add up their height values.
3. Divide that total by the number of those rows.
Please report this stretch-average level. 53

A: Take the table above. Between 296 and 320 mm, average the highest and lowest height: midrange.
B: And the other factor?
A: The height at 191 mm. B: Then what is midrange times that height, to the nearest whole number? 4311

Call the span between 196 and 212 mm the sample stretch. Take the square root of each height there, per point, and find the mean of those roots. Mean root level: 7.8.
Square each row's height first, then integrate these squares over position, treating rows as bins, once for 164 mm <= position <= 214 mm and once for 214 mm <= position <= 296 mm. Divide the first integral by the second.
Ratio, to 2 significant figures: 0.67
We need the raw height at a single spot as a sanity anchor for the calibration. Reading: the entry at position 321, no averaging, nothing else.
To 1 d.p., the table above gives 70.4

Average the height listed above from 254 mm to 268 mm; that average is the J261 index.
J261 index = 66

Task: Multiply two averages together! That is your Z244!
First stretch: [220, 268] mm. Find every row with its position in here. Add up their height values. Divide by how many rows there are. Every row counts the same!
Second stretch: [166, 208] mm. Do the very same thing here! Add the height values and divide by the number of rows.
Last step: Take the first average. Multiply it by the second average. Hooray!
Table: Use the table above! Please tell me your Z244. 2254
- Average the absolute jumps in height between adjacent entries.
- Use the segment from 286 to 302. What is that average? 3.8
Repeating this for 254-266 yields 1.2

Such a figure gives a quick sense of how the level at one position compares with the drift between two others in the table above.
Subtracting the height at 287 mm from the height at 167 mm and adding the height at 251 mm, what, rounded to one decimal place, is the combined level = 42.6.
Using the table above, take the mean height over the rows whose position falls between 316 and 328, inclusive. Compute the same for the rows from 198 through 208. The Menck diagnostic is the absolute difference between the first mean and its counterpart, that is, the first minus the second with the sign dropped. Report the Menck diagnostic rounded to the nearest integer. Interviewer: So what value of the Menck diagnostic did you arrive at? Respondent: 13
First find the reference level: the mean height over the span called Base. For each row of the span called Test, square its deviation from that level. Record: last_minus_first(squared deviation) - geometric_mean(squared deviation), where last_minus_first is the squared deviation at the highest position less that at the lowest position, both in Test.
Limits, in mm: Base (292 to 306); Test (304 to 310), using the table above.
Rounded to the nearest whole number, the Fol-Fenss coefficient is 61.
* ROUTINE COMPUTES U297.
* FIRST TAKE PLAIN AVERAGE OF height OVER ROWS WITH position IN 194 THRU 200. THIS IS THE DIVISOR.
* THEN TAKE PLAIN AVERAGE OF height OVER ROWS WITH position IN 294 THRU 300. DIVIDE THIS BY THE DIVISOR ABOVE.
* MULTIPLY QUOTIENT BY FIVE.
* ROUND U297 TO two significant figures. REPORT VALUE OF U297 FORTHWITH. 5.8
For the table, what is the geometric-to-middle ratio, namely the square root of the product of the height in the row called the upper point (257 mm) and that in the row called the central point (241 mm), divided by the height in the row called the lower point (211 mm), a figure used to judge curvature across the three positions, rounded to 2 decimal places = 0.63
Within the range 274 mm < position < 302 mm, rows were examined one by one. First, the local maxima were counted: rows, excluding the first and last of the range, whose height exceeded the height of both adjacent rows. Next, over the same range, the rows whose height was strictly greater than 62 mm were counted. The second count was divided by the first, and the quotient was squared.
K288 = 12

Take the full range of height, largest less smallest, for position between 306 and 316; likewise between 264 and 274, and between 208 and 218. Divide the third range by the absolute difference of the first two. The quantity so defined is 25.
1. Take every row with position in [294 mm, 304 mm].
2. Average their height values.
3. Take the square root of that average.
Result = 8.3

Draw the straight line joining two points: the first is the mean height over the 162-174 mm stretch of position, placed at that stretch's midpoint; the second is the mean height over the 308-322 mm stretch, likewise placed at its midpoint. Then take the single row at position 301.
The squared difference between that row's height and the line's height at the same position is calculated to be 22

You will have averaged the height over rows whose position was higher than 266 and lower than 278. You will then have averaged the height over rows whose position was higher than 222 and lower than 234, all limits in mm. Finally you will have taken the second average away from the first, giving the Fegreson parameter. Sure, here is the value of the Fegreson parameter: 49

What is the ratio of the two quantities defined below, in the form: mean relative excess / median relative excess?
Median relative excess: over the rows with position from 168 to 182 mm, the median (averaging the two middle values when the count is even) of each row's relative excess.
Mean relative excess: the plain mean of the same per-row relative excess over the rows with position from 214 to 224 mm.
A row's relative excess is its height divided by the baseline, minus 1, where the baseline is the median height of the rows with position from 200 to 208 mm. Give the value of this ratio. 2.1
